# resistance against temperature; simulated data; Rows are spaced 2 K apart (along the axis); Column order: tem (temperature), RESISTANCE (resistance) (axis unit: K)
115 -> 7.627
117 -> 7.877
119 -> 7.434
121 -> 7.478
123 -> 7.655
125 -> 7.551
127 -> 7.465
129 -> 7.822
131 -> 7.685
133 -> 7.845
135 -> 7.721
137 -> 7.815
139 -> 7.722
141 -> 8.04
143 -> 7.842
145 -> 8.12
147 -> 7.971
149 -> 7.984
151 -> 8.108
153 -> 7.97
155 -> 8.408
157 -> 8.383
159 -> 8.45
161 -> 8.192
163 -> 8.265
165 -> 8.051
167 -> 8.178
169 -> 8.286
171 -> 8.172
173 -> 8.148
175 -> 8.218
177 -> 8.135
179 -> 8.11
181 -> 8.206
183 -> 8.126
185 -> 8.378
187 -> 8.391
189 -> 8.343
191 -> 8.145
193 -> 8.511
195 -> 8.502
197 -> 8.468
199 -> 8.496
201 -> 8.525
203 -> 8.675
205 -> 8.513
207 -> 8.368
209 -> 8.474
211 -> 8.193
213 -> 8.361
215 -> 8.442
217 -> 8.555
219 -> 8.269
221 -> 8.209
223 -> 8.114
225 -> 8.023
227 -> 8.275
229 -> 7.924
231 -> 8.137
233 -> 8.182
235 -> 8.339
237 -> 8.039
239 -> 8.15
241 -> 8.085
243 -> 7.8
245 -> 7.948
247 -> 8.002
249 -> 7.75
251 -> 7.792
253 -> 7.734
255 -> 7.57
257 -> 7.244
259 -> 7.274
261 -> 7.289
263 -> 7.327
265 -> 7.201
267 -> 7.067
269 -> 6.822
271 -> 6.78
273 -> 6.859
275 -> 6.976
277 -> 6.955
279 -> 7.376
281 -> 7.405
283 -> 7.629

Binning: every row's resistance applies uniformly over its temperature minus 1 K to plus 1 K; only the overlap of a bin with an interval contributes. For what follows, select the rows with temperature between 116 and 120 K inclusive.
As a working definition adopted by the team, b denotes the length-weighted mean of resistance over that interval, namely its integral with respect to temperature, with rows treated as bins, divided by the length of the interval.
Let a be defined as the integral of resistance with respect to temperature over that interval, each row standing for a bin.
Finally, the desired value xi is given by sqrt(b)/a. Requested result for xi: 0.0904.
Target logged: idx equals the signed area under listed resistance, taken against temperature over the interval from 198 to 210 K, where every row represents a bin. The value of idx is 102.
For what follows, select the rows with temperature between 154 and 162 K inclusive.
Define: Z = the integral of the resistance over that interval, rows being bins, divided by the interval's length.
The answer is 8.4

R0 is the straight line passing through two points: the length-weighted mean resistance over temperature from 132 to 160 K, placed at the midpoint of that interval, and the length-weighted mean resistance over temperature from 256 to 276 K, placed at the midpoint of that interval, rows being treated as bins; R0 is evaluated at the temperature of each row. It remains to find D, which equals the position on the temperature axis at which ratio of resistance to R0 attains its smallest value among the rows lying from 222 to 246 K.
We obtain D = 243 K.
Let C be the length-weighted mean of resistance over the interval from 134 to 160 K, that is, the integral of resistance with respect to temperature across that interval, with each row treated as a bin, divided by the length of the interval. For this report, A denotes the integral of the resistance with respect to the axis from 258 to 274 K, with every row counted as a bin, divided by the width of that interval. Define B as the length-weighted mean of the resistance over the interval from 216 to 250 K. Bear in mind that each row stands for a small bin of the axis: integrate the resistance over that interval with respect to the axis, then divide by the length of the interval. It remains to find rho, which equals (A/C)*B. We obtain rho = 7.1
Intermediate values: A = 7.1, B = 8.11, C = 8.04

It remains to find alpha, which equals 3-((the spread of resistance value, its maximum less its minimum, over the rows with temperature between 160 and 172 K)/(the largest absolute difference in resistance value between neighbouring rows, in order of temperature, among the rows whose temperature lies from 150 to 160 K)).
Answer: 2.5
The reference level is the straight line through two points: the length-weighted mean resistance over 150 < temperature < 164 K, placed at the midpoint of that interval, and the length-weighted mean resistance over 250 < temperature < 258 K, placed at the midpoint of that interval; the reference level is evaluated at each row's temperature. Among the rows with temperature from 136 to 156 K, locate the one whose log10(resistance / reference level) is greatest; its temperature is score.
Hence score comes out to 155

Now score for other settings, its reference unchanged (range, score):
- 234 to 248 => 235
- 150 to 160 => 159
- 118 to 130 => 129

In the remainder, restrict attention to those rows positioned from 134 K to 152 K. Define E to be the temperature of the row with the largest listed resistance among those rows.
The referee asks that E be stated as 145 K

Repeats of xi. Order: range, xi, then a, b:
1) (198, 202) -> 0.0857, 34.0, 8.51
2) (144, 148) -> 0.0881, 32.2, 8.05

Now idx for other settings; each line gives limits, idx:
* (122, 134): 92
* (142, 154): 96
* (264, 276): 83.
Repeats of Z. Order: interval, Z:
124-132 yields 7.6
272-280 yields 7.0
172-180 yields 8.2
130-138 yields 7.8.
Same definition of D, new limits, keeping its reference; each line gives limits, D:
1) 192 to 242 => 229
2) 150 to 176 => 153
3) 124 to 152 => 127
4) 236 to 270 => 269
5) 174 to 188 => 179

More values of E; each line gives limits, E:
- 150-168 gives 159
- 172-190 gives 187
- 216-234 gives 217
